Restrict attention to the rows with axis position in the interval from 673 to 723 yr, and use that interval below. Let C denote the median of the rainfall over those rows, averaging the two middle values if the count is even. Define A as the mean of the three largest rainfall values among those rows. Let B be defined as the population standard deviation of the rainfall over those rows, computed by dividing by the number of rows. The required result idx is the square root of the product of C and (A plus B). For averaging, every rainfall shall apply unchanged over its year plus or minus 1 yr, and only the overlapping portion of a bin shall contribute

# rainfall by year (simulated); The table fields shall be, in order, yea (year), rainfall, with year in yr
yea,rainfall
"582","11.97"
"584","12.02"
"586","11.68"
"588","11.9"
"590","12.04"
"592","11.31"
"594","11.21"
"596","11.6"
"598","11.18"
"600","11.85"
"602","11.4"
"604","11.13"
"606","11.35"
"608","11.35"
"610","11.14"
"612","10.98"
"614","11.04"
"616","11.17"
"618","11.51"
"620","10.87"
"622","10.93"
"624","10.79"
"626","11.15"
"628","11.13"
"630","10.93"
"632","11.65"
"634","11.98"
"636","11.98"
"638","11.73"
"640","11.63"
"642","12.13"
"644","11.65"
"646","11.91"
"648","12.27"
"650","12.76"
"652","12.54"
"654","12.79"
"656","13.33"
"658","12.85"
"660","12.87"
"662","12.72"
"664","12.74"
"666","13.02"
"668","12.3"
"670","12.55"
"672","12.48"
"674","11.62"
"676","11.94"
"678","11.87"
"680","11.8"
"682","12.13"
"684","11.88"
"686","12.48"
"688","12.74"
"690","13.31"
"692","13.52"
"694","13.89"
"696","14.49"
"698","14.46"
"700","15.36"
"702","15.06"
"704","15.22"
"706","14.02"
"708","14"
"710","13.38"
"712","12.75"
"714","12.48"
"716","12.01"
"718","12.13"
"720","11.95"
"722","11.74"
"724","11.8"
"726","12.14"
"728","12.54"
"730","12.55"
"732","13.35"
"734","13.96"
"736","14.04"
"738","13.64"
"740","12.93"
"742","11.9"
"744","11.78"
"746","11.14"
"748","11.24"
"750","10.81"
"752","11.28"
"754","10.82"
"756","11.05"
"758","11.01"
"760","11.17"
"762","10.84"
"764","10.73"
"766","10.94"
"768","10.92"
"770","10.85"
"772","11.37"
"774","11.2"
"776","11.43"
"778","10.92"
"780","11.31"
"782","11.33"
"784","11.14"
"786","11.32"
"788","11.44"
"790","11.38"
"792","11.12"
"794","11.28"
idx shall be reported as 14.5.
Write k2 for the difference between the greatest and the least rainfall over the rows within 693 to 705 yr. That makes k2 1.47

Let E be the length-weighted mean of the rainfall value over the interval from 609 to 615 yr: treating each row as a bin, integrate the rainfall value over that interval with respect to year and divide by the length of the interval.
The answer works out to 11.1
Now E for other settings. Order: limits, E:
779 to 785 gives 11.3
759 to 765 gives 10.9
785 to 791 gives 11.4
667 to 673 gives 12.4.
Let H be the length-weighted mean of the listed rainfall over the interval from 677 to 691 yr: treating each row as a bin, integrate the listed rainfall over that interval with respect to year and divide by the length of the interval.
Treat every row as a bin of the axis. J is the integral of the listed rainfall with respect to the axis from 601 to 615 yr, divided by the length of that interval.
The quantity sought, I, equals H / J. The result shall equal 1.10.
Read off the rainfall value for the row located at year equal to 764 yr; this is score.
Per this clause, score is 10.73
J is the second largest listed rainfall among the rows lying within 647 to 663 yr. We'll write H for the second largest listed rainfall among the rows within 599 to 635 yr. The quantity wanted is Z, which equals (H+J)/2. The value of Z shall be 12.4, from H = 11.85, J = 12.87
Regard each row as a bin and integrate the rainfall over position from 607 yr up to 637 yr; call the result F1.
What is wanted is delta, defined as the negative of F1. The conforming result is -337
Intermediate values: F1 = 337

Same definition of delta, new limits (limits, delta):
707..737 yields -382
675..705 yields -400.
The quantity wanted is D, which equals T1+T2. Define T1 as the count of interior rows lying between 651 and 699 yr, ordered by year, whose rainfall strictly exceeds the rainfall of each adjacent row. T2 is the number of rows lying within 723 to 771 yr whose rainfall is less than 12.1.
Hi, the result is 23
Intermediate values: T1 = 7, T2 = 16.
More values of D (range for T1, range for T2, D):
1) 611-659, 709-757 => 18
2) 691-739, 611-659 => 22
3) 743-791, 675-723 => 16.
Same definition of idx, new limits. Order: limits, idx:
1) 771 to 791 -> 11.4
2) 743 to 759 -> 11.4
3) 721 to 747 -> 13.6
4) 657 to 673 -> 12.9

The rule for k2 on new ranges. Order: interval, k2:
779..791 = 0.30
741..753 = 1.09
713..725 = 0.74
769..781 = 0.58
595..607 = 0.72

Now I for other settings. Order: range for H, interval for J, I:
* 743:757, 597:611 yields 0.98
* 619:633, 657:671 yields 0.87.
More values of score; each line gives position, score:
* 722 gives 11.74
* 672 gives 12.48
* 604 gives 11.13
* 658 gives 12.85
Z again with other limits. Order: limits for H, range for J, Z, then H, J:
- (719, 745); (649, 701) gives 14.2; 13.96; 14.49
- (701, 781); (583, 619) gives 13.5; 15.06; 12.02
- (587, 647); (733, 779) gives 13.0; 12.04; 13.96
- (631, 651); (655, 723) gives 13.7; 12.27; 15.22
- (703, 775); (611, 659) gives 13.4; 14.04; 12.85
